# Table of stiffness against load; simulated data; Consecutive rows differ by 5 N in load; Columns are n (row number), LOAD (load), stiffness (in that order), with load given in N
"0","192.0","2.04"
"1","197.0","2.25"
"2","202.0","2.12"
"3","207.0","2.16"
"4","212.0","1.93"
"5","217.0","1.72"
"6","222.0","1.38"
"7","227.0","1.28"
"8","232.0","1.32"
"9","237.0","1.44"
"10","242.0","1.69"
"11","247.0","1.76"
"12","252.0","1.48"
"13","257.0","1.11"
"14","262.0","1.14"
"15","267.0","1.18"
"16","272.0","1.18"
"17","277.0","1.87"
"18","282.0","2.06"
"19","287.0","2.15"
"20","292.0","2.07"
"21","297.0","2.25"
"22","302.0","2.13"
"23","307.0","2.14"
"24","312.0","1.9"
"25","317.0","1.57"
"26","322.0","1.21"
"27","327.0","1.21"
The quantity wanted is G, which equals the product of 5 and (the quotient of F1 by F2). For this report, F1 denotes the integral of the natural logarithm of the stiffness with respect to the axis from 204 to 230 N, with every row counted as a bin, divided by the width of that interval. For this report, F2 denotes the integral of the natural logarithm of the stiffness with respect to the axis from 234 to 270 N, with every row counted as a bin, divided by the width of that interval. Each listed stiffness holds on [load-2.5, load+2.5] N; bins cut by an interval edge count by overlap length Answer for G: 8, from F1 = 0.5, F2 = 0.32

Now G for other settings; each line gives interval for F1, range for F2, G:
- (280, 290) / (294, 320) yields 6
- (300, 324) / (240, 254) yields 6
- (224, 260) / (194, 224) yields 3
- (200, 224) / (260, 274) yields 20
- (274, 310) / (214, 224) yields 8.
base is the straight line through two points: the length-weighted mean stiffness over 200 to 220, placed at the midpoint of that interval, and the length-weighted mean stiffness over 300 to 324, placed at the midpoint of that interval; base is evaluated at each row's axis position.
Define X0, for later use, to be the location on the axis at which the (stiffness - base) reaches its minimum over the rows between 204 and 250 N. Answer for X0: 227.0 N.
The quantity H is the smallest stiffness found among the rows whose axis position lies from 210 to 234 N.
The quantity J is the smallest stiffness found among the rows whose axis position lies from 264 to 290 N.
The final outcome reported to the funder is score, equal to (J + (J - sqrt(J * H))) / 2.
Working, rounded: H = 1.28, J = 1.18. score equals 0.57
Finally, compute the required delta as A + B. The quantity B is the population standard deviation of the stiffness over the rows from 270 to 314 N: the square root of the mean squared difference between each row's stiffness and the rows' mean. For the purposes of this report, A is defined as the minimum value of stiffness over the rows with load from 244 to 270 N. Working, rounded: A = 1.11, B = 0.30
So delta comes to 1.4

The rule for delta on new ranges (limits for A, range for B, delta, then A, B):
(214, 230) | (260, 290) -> 1.7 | 1.28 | 0.44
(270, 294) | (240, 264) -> 1.5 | 1.18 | 0.27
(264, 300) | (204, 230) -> 1.5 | 1.18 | 0.33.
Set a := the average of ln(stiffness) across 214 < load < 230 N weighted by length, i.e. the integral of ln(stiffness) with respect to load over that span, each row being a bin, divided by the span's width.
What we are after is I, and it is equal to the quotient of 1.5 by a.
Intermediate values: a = 0.376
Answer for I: 3.98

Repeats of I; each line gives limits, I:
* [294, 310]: 1.95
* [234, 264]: 4.29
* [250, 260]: 6.38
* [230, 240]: 4.50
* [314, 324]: 4.37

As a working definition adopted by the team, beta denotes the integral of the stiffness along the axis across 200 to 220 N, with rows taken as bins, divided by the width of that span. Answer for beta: 2.0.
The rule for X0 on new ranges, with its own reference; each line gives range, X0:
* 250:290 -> 257.0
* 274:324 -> 322.0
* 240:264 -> 257.0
